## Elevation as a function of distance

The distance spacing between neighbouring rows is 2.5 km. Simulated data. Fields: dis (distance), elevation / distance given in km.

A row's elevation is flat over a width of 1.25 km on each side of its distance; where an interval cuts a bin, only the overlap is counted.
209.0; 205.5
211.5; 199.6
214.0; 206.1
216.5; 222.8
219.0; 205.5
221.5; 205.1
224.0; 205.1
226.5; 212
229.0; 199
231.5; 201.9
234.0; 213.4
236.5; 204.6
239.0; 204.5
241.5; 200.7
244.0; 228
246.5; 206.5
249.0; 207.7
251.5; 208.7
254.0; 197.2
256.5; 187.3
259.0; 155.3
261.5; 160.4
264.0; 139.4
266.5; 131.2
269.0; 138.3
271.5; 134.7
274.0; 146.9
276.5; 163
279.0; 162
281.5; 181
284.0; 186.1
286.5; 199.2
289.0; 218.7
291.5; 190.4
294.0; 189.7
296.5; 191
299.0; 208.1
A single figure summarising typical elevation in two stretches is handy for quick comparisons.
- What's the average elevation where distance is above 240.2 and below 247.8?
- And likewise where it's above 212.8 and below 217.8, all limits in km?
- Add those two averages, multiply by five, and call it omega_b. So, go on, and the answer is 2131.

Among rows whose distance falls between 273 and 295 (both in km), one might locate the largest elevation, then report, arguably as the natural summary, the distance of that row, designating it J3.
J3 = 289.0 km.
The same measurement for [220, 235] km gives 234.0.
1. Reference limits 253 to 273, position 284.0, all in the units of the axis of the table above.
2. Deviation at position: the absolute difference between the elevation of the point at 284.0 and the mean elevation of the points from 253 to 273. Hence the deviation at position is 31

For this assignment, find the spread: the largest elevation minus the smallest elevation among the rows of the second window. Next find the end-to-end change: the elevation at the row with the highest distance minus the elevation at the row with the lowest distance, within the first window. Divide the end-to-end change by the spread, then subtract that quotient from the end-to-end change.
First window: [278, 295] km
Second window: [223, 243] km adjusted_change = 26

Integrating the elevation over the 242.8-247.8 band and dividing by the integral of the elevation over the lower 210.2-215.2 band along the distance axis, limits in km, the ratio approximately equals 1.07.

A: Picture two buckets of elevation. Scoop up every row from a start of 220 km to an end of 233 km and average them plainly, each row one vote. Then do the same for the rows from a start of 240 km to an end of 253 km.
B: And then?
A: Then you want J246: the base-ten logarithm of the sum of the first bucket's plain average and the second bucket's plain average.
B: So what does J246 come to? 2.618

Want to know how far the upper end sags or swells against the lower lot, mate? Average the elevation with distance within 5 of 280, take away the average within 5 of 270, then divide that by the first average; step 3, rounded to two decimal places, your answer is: 0.20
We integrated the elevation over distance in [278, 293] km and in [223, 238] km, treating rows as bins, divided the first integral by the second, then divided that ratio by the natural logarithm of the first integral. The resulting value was 0.116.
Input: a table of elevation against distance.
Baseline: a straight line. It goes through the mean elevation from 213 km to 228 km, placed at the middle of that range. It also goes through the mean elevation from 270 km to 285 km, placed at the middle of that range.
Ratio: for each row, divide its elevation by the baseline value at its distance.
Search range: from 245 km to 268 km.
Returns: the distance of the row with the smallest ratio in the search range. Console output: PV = 266.5 km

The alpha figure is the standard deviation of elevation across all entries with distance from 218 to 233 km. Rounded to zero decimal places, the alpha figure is 4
